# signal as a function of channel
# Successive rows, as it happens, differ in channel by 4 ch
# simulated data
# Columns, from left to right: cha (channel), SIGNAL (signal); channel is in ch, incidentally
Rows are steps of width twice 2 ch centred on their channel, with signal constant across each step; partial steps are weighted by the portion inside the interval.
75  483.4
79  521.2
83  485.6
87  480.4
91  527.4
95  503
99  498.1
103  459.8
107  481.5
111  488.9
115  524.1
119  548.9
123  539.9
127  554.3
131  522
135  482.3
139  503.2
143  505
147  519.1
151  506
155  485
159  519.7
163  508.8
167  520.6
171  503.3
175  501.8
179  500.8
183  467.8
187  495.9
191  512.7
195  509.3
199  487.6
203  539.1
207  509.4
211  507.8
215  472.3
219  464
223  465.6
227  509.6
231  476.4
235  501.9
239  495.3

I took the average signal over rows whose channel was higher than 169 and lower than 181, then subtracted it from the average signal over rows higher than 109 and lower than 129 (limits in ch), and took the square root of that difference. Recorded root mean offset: 5.4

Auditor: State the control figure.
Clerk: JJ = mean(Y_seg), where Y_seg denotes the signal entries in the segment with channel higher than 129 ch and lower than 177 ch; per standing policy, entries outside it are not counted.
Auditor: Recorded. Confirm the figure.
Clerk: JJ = 506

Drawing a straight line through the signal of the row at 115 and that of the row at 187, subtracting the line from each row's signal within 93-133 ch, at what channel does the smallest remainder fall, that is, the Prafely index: 103 ch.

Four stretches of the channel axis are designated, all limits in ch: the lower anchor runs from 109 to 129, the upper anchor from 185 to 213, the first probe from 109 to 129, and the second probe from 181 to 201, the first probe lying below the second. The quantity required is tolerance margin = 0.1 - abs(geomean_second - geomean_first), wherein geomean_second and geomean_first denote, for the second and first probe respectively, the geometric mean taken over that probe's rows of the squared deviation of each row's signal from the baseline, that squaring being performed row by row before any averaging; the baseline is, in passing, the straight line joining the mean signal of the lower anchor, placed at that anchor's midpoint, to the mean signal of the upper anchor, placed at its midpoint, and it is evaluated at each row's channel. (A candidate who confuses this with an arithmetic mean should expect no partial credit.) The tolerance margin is -255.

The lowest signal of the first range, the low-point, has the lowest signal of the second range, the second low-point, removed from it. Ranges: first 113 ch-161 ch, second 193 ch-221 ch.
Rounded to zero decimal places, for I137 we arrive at 18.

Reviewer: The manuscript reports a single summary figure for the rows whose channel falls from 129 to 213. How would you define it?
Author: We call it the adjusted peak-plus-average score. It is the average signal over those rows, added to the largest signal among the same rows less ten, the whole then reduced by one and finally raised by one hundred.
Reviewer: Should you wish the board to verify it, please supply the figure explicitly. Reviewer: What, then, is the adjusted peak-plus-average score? 1133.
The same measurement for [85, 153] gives 1152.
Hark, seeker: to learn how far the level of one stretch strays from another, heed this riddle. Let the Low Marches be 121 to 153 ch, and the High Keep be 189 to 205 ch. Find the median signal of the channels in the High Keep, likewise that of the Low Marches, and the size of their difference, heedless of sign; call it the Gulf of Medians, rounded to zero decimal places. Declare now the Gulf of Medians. 2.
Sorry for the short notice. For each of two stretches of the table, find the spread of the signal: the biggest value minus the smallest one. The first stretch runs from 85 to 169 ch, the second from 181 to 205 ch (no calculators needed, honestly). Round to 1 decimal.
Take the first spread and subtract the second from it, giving 23.2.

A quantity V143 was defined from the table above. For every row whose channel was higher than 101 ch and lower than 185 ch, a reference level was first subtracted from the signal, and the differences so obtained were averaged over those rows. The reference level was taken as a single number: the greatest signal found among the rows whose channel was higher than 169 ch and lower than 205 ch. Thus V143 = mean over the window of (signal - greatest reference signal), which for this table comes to -32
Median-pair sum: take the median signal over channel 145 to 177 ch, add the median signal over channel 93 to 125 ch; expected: 1008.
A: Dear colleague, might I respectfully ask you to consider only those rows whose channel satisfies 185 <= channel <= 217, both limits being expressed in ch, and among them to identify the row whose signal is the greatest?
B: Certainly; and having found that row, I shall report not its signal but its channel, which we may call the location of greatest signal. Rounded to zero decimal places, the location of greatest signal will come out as 203 ch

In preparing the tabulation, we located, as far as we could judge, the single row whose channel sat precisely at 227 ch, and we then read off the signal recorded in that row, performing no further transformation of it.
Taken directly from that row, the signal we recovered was 509.6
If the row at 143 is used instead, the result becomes 505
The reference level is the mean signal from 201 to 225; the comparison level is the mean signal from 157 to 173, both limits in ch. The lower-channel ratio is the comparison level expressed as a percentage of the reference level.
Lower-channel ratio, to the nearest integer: 104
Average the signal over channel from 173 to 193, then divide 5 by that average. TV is 0.0101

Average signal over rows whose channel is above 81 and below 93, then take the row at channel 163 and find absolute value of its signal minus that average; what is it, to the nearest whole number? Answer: 11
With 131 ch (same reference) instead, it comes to 24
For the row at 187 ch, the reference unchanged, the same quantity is 2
